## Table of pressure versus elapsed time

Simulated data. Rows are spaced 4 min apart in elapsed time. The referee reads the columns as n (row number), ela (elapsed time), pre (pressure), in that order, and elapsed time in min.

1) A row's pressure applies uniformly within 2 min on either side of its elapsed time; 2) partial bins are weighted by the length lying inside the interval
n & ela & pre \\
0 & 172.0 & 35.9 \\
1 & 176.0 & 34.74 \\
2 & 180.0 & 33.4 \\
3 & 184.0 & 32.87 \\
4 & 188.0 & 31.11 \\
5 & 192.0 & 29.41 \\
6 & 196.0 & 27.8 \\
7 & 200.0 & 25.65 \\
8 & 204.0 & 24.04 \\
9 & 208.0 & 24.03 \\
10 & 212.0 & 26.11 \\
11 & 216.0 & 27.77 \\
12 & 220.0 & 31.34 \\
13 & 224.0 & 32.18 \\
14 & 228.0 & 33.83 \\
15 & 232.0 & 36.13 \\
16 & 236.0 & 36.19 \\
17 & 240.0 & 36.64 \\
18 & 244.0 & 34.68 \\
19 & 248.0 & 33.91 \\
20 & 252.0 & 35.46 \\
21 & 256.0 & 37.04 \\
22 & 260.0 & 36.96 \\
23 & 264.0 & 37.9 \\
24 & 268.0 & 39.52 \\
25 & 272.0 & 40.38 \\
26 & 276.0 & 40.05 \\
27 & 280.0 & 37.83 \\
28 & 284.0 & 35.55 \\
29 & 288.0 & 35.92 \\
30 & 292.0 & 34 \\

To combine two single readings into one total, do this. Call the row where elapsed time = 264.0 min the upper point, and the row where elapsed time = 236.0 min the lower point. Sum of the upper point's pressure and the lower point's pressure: 74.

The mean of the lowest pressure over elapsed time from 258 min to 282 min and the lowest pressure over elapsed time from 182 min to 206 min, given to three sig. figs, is 30.5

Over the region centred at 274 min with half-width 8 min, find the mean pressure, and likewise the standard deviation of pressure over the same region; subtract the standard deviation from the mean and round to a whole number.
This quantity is 38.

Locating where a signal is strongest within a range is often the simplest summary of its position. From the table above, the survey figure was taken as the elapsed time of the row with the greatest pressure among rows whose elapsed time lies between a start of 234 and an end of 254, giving 240.0 min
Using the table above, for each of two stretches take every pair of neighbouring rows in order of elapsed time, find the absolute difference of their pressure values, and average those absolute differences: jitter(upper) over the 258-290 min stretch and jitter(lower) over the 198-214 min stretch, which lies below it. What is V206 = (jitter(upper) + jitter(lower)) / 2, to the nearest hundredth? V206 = 1.23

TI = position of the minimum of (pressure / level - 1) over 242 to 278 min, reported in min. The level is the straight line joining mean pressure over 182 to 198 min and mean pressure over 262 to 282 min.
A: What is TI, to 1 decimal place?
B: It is 248.0 min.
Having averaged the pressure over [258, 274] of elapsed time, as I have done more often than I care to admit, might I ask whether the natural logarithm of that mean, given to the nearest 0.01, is 3.66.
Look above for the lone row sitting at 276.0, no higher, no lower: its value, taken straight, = 40.05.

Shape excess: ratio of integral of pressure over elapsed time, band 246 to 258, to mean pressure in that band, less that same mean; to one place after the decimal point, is -23.5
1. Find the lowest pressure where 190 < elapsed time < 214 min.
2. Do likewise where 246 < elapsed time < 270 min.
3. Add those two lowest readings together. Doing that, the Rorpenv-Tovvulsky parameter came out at 58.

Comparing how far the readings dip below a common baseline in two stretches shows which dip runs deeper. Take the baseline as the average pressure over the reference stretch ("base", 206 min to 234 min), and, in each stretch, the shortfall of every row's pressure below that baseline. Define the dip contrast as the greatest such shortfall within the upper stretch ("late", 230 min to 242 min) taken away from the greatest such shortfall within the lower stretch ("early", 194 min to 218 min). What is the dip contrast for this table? 12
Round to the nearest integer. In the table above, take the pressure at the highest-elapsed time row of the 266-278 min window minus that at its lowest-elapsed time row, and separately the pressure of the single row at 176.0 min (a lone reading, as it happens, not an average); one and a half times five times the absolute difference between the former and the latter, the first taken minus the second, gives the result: 257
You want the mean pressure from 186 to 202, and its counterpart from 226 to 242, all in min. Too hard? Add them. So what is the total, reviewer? 64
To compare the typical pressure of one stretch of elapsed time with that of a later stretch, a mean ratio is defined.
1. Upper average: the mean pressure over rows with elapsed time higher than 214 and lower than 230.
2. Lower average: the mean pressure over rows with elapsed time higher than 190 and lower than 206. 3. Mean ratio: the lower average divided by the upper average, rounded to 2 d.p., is 0.85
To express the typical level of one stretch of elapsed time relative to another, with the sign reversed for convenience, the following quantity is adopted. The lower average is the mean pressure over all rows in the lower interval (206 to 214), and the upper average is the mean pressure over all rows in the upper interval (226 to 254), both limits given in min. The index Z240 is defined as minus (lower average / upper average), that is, -0.71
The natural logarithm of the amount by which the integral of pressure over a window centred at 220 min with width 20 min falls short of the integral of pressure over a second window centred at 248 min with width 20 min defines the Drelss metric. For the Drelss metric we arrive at 4.7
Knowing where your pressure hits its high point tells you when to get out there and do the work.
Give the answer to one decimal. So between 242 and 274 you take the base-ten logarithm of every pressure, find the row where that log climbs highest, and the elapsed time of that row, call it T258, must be 272.0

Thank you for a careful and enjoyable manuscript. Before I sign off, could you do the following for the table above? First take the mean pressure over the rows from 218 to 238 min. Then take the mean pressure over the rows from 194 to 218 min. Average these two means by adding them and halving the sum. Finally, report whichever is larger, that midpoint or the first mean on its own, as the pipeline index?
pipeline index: 34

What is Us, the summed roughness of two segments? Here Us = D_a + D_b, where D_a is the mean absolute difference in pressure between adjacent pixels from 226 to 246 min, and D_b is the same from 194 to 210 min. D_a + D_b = 2.4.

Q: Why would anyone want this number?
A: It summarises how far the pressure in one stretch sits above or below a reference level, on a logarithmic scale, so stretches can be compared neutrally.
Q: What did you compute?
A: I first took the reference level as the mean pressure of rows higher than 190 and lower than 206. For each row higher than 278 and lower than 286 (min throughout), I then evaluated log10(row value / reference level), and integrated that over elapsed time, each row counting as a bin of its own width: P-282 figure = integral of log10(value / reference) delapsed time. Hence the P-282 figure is 1.1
